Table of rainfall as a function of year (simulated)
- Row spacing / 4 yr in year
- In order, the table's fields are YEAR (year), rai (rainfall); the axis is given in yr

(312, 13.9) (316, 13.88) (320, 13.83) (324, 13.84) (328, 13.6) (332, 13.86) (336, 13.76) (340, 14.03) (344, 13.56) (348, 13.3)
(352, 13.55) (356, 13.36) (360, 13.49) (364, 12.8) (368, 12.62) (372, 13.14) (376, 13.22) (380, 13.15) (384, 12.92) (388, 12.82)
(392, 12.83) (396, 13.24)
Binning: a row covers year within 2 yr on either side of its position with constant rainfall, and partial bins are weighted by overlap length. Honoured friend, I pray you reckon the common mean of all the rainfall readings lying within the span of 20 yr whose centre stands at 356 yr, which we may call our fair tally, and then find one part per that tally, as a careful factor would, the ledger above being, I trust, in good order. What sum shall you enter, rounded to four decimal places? 0.0752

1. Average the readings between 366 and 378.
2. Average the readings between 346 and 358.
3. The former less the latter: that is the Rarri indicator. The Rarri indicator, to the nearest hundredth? -0.41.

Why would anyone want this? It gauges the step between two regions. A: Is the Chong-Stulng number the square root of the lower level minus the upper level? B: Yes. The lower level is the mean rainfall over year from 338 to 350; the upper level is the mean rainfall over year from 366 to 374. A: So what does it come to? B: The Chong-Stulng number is 0.87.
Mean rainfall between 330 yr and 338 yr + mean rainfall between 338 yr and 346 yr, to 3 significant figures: 27.6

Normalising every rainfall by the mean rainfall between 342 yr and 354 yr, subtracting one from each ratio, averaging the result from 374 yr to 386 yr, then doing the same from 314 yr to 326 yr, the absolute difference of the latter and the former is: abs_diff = 0.056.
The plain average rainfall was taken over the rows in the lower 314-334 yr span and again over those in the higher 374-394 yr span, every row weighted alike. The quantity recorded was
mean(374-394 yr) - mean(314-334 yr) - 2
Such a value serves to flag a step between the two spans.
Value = -2.8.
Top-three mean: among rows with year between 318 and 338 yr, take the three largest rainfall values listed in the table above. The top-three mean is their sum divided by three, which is 13.8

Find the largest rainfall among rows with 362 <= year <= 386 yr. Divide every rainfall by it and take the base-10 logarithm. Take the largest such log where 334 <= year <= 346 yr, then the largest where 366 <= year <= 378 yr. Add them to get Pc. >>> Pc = 0.026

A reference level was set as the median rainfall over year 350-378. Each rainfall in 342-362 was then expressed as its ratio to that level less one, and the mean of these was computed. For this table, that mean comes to 0.02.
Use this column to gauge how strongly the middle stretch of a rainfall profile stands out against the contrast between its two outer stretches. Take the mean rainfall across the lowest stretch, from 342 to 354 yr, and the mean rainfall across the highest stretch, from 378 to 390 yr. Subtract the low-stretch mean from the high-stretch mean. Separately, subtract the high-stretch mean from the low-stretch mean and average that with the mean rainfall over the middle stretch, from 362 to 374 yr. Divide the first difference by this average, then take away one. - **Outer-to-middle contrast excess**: -1.08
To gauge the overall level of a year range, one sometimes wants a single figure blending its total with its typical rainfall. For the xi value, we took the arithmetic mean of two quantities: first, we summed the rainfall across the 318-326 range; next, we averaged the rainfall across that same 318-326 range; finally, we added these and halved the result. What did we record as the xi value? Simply 20.8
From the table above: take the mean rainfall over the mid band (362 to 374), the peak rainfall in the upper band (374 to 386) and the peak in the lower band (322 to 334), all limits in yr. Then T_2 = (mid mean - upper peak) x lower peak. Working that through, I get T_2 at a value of -5.1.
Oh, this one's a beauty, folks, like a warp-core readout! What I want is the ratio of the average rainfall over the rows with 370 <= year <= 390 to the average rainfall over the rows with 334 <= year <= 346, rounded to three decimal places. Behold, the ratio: 0.947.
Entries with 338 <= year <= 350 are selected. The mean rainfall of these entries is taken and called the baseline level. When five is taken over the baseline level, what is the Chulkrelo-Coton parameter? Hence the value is 0.367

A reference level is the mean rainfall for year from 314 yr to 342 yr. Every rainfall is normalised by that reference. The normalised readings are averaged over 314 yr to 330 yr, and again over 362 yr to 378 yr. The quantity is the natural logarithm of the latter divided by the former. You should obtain -0.063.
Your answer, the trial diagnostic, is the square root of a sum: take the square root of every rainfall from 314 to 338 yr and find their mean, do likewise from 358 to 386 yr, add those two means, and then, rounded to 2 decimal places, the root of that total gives 2.71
